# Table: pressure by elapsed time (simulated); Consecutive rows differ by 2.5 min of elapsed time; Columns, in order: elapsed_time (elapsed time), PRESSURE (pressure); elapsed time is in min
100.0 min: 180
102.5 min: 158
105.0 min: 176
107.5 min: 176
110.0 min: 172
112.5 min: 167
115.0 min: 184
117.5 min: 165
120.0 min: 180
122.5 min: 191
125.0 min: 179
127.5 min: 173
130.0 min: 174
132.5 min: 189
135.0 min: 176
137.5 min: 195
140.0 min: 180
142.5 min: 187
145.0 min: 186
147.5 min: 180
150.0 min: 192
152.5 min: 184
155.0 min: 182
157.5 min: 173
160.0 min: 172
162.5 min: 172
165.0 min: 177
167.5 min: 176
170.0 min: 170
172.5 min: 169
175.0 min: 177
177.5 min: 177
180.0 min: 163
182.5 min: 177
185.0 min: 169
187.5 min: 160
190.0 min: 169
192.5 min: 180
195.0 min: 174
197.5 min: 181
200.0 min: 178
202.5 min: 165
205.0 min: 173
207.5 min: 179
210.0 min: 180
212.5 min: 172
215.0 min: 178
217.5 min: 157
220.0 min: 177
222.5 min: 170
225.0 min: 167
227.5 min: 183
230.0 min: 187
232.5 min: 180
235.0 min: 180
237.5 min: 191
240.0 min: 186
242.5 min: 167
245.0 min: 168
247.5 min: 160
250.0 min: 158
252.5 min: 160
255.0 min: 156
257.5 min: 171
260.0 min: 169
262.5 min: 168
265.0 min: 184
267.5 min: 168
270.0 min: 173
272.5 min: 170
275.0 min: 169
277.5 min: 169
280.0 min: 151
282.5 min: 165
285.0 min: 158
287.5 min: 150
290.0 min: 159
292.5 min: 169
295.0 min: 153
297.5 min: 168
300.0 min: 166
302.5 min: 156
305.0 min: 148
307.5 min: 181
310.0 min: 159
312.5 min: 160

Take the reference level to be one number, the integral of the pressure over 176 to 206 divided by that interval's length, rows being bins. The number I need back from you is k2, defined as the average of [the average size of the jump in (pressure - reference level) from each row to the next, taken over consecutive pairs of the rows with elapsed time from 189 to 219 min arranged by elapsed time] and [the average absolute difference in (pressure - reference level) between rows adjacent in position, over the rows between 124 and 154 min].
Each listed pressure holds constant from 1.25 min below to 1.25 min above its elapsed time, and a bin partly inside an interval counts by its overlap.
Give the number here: 8.8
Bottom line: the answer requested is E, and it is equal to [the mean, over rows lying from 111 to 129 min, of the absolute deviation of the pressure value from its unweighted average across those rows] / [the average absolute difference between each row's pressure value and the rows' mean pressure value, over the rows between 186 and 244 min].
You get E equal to 1.07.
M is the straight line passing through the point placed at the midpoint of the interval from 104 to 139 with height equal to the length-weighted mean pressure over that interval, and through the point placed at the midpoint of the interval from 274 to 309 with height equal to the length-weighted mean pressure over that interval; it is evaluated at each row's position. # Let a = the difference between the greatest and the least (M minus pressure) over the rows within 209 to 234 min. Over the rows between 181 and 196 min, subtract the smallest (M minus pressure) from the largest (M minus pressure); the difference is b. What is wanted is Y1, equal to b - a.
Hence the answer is -11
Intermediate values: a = 31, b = 20.5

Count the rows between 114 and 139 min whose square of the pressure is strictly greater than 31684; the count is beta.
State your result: 6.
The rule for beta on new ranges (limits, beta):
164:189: 0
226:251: 6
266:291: 0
